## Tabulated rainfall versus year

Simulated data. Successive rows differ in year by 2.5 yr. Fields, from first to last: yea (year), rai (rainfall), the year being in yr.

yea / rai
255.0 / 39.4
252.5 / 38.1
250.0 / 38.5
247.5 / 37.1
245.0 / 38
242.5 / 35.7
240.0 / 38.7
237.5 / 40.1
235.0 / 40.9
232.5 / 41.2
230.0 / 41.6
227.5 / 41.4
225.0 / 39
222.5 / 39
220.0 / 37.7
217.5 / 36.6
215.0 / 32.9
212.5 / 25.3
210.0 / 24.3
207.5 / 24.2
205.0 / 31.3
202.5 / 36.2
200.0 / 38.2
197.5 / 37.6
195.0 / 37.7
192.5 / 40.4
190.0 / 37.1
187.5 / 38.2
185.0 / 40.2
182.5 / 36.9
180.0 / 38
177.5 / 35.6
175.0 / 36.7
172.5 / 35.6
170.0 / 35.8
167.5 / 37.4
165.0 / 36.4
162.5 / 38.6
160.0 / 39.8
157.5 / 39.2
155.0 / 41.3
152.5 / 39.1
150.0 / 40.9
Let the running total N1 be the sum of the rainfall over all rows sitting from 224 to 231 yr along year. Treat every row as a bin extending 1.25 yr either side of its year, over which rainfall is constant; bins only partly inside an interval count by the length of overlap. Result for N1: 122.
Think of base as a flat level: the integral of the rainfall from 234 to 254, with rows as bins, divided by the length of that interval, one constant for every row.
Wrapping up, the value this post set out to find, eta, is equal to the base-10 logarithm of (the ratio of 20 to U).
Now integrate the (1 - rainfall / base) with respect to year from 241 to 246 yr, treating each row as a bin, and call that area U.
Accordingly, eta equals 2.0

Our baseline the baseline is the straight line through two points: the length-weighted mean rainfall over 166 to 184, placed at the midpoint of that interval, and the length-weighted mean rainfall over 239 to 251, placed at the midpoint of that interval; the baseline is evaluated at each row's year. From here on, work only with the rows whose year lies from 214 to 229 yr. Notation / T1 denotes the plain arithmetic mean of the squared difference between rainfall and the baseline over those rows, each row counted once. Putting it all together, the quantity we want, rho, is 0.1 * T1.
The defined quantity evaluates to 0.69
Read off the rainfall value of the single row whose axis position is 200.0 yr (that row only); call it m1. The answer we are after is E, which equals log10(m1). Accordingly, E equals 1.58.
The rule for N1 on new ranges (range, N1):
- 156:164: 118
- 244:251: 114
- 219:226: 116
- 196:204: 112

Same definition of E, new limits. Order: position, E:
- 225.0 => 1.59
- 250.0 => 1.59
